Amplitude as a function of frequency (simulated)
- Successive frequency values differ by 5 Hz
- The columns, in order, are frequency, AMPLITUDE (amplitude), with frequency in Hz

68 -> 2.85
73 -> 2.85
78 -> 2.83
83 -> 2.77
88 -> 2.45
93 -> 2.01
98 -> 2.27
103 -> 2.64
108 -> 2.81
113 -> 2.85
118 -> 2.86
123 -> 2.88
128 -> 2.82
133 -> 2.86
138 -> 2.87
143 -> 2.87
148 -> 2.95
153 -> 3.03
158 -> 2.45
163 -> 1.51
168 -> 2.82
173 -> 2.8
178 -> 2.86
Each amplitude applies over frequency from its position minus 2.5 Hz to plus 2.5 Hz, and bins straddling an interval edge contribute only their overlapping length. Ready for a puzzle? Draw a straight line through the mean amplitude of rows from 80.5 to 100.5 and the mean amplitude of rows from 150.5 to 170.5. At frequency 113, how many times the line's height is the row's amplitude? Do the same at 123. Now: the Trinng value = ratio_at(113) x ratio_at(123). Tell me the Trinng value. 1.42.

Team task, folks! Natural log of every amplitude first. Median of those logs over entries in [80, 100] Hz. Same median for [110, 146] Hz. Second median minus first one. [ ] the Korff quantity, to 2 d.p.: 0.19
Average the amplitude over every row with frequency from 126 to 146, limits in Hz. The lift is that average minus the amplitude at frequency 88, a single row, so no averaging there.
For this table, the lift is 0.4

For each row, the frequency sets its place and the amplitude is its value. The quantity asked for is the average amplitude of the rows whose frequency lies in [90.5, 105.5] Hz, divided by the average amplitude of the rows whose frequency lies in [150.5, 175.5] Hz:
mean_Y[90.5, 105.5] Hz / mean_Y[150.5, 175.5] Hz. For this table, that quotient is 0.91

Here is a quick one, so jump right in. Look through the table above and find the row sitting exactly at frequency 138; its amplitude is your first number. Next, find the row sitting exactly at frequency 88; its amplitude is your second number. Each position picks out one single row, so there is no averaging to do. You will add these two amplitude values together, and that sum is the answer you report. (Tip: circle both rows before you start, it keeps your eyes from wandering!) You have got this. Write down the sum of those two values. 5.3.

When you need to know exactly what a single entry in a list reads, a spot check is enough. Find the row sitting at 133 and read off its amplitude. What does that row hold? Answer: 2.86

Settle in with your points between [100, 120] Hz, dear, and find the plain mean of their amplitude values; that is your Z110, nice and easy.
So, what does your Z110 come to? 2.8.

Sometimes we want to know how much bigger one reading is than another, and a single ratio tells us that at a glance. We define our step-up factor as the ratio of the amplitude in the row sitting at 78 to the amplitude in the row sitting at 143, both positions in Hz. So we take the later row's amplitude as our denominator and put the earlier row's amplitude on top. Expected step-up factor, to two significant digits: 0.99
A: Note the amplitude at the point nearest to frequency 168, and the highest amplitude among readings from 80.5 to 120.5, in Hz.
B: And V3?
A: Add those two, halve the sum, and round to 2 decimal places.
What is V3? 2.84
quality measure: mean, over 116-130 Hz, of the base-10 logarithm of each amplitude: 0.455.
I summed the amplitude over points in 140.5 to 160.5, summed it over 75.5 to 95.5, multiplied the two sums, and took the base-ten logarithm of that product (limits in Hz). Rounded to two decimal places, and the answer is 2.06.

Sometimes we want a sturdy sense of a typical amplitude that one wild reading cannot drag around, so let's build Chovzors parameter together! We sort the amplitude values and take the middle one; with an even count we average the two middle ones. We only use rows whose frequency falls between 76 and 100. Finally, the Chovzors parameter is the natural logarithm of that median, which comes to 0.90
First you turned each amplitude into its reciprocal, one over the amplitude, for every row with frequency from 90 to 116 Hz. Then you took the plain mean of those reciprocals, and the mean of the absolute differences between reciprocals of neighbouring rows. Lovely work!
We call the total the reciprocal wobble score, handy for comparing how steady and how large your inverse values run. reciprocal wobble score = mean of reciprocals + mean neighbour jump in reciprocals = 0.44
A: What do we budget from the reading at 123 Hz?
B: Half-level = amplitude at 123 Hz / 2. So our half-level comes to 1.44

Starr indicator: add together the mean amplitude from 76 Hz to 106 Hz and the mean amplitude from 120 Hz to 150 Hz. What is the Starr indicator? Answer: 5.37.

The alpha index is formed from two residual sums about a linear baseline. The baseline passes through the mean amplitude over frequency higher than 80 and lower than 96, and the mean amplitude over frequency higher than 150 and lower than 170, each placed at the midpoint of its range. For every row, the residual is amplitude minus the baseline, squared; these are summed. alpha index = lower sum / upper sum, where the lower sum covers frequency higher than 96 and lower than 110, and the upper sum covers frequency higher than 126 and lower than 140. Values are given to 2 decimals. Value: 0.43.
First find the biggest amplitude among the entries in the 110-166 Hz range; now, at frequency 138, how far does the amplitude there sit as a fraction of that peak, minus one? -0.053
